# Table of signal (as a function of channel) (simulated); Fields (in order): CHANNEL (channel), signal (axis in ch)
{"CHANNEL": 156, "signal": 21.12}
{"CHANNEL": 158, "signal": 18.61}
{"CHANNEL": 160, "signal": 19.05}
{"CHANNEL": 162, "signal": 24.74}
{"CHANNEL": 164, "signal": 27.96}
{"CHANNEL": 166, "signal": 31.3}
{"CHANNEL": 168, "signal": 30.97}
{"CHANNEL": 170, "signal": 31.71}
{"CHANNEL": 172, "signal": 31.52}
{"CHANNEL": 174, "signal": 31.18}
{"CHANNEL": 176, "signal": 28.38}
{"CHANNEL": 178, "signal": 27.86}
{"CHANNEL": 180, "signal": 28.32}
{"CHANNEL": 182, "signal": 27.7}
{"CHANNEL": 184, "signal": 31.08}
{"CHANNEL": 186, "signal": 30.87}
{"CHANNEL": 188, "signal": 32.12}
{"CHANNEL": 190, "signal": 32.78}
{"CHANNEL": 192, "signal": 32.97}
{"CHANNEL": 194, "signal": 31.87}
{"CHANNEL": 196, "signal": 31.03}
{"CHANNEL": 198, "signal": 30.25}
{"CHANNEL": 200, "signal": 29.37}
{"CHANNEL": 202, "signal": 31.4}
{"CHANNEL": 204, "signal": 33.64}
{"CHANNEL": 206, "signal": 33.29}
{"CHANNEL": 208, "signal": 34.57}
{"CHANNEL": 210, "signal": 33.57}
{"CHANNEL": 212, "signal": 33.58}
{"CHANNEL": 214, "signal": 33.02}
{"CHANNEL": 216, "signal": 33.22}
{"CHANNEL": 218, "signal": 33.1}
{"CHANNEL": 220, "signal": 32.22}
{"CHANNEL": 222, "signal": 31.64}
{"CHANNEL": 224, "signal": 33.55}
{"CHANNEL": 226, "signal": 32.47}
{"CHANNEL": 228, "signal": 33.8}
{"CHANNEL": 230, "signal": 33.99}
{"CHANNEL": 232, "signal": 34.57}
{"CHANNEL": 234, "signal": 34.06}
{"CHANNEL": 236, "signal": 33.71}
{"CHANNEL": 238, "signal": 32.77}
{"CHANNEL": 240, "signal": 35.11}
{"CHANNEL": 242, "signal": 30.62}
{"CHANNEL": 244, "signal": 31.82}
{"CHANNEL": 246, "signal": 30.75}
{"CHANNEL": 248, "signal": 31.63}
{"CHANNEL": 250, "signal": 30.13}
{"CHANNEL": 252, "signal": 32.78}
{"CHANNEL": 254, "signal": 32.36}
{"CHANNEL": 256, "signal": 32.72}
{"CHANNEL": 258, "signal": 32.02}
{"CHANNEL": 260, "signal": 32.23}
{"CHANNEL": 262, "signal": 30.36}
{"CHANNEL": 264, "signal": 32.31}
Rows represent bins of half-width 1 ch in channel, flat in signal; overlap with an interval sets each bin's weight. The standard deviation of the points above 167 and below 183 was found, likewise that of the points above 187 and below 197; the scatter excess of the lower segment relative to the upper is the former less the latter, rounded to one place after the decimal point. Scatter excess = 1.0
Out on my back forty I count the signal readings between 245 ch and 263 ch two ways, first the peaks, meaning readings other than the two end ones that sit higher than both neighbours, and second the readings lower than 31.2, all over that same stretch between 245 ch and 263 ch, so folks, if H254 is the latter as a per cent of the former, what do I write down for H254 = 75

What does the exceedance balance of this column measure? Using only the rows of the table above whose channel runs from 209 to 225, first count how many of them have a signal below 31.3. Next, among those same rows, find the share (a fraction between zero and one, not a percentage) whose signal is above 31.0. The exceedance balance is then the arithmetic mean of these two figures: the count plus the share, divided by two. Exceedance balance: 0.50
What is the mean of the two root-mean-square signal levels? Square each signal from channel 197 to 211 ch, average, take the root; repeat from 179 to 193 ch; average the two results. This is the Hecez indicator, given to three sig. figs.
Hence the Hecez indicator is 31.6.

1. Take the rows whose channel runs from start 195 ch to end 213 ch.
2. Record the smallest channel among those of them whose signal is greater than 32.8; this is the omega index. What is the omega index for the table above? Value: 204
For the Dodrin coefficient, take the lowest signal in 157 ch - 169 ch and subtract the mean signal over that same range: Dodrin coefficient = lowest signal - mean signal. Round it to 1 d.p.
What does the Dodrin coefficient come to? -6.8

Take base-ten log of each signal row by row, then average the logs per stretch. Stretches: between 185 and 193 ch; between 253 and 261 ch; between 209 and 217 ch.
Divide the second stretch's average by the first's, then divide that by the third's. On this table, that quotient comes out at 0.657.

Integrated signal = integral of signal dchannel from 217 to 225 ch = 261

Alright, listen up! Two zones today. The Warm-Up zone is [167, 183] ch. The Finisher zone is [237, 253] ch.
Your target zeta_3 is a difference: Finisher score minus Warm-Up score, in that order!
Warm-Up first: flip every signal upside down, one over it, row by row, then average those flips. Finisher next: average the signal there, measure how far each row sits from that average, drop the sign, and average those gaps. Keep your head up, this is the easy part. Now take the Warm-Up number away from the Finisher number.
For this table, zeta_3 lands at 1.17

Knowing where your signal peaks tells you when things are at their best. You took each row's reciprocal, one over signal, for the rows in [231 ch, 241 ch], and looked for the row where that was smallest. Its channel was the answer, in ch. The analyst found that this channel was 240 ch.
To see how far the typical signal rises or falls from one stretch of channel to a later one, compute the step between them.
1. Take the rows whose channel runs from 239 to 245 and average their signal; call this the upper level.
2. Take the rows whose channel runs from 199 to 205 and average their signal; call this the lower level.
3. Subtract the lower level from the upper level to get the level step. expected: 1.0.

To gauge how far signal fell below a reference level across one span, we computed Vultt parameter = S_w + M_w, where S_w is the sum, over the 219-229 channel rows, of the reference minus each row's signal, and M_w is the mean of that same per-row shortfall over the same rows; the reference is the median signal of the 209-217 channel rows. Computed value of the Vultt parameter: 4.0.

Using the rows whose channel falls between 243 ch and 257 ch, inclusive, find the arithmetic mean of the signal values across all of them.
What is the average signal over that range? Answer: 31.7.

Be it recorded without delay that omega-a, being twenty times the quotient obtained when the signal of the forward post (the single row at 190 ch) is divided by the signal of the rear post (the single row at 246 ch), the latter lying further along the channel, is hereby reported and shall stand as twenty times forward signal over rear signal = 21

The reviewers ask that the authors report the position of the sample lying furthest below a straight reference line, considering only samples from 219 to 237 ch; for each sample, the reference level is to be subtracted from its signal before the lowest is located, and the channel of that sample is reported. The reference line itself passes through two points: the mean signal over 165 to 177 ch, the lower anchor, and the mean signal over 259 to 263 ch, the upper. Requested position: 222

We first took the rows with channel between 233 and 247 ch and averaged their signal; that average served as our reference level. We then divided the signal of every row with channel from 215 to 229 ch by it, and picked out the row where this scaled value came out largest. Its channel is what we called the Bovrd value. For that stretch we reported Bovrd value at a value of 228 ch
